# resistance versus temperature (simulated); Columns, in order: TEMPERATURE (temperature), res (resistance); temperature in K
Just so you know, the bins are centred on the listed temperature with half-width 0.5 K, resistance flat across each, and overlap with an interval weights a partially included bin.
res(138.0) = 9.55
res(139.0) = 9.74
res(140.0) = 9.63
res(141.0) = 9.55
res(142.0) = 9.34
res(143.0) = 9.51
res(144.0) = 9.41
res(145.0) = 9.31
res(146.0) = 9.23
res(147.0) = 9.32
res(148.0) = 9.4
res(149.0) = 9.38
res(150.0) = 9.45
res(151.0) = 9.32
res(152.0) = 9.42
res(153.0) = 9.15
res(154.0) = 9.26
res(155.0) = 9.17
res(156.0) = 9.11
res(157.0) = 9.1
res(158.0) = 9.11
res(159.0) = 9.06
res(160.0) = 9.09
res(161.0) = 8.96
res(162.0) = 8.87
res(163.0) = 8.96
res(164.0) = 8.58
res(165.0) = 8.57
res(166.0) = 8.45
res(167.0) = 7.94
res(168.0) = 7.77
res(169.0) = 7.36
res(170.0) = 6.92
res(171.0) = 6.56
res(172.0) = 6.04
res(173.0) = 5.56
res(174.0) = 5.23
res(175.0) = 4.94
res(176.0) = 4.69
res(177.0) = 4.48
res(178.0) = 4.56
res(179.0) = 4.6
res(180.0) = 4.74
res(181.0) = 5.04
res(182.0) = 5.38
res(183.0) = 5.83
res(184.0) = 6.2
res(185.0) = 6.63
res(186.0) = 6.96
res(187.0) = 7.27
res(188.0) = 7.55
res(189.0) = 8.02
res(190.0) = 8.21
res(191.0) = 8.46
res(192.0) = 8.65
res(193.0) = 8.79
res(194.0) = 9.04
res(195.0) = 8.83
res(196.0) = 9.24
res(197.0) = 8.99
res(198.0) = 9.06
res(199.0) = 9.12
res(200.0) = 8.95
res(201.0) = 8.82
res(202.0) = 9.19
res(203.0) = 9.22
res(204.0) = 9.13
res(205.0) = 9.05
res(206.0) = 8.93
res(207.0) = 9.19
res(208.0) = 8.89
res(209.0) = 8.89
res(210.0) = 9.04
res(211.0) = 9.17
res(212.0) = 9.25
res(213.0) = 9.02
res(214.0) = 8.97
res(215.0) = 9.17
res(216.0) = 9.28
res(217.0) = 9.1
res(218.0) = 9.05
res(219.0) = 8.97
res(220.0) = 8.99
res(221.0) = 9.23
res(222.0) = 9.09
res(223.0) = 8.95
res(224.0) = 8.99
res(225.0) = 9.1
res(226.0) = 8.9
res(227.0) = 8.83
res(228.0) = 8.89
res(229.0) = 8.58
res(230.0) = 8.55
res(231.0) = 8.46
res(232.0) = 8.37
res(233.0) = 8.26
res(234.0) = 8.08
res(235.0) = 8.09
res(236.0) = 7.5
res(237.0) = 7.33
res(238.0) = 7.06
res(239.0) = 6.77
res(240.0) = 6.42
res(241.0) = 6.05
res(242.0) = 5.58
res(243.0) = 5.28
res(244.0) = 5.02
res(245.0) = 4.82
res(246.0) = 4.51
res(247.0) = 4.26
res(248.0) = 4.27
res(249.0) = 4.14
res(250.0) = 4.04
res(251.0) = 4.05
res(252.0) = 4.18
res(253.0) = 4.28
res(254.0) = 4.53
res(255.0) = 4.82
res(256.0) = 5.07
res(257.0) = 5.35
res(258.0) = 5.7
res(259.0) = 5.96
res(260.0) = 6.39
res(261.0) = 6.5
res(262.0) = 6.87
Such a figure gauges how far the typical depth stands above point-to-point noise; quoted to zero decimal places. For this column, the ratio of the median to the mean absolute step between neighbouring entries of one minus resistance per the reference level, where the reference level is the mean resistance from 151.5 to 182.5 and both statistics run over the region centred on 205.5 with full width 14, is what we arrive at -12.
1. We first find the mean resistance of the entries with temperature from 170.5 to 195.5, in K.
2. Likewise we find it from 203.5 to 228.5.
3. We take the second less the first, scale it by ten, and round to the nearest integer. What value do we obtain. 26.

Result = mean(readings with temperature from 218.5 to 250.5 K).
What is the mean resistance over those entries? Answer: 7.2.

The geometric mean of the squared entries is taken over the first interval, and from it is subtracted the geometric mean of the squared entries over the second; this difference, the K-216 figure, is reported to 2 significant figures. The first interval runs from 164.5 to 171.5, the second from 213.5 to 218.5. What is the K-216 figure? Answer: -25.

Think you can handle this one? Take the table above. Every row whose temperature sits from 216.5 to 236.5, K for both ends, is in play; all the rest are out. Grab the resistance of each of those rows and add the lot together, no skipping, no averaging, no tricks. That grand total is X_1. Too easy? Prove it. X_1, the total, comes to 174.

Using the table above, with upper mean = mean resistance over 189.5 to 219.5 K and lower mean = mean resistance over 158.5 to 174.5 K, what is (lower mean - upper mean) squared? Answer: 1.5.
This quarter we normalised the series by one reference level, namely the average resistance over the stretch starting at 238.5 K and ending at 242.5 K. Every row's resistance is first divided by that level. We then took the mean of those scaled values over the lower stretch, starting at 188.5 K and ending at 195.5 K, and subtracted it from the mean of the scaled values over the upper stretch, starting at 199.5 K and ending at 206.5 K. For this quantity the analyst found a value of 0.1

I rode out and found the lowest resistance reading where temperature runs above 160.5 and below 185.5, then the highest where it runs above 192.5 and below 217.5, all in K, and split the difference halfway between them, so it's 6.88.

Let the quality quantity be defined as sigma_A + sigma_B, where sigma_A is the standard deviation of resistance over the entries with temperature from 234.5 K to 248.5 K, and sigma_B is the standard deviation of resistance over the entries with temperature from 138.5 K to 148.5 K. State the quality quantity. 1.4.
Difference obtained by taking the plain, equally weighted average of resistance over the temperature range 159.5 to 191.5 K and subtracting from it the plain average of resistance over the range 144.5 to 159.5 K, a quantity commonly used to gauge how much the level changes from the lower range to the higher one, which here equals -2.4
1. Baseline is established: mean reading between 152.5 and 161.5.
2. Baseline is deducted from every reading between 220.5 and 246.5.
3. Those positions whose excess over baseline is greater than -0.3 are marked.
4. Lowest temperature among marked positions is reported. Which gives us 221.0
